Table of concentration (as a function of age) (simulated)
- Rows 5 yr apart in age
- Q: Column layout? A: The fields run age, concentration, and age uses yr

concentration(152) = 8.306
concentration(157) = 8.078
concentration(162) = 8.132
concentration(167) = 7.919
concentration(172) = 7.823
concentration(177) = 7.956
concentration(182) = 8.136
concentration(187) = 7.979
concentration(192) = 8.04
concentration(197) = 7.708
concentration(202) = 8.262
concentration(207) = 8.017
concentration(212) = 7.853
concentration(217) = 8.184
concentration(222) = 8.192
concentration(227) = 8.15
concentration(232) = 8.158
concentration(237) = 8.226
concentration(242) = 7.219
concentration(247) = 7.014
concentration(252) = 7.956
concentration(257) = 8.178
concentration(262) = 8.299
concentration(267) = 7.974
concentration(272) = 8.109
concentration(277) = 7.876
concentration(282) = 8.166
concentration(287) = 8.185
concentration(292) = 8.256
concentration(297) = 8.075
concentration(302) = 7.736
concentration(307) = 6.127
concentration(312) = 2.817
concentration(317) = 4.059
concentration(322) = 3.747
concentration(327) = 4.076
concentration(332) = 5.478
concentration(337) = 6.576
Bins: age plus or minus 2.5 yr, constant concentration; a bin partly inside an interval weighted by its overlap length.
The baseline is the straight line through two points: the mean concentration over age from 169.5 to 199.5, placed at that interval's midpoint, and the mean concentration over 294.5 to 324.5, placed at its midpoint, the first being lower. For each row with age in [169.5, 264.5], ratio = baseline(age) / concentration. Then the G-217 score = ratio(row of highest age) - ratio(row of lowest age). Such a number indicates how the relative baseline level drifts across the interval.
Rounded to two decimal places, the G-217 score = -0.28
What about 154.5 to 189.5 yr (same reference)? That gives -0.06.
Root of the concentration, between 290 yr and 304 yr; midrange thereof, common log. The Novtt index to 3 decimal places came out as 0.451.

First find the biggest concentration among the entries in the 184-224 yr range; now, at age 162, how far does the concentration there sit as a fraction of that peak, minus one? -0.016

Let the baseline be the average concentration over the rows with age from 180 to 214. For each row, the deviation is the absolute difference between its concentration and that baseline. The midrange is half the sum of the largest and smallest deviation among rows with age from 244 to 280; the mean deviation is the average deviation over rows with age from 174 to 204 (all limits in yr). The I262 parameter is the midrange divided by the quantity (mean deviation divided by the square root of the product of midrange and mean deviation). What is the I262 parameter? 1.0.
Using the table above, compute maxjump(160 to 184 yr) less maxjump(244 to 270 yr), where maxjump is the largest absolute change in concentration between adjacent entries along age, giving -0.7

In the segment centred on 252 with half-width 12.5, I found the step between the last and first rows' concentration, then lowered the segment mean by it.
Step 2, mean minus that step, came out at 6.7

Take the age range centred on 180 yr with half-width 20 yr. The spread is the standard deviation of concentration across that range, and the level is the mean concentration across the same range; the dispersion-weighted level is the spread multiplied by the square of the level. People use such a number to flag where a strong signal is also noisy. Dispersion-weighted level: 9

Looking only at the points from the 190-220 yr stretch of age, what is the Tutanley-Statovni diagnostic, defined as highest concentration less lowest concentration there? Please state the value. 0.55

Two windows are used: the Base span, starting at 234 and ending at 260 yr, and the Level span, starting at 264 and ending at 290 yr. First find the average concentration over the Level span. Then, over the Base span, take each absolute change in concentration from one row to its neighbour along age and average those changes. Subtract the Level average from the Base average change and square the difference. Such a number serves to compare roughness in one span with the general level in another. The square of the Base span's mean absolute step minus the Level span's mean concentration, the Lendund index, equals 56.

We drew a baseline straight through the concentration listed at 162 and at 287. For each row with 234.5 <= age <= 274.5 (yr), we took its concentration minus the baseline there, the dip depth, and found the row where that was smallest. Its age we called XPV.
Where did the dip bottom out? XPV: 247 yr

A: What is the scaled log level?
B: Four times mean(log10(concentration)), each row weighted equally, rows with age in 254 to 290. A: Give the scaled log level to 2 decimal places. 3.64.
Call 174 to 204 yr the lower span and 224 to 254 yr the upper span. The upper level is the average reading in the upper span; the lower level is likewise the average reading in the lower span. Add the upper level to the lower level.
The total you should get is 15.80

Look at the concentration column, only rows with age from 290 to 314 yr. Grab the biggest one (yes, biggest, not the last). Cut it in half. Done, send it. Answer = 4.128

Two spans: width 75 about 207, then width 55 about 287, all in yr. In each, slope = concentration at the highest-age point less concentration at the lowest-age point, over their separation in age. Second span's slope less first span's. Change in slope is -0.10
